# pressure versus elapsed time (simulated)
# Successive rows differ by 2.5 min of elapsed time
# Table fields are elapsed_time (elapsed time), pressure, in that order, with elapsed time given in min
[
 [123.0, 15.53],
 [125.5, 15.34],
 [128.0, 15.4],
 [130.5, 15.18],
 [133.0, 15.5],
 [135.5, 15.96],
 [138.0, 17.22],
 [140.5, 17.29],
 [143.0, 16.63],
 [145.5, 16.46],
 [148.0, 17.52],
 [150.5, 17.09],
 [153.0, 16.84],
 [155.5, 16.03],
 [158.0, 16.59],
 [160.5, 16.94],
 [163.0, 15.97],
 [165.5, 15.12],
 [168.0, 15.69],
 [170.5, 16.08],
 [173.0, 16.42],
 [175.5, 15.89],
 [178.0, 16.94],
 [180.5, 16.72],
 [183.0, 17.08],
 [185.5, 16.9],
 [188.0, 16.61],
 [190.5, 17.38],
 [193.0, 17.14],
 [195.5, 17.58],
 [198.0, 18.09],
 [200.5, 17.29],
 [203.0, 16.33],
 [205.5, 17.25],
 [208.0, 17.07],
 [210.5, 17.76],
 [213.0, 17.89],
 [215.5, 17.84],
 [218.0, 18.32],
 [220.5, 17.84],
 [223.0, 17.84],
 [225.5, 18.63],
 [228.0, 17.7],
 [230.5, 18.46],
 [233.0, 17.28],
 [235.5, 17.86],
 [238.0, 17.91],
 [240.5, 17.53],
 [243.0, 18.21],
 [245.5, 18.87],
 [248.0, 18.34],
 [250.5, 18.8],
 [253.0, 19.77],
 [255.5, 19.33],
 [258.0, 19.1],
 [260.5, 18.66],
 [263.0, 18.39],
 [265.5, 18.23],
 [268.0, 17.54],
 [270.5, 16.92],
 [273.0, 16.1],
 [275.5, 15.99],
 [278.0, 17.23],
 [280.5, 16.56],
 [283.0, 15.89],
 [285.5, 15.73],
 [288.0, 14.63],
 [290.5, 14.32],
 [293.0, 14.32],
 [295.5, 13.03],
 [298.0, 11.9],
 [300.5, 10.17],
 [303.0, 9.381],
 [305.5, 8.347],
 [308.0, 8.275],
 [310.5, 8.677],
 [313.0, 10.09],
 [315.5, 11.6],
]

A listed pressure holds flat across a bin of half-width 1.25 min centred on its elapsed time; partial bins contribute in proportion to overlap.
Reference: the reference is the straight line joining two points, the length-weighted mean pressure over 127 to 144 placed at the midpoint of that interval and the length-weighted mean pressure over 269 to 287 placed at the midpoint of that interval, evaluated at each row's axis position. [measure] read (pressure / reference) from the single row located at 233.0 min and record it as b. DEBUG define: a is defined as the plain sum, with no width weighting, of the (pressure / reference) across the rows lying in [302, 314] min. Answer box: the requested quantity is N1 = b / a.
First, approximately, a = 3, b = 1.06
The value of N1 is 0.39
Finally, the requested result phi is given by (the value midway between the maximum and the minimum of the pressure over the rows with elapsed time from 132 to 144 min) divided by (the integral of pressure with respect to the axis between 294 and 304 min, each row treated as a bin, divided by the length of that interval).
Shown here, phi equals 1.458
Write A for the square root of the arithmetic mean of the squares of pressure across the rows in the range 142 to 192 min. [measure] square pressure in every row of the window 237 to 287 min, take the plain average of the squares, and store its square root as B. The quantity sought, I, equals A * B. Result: 295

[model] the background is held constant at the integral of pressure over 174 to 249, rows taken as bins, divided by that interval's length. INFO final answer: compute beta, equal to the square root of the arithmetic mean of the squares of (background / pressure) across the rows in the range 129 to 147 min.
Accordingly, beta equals 1.08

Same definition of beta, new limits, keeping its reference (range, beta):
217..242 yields 0.98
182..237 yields 1.00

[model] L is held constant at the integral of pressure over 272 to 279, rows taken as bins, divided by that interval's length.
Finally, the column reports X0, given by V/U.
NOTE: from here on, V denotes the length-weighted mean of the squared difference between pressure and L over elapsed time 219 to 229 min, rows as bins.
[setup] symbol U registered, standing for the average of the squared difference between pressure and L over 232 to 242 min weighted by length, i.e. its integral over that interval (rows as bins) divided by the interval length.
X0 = 2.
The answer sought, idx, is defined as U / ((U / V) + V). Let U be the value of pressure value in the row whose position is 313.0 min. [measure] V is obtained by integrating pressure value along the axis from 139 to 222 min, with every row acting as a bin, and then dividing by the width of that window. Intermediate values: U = 10.09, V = 16.9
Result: 0.58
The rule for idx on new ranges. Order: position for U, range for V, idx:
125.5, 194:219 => 0.83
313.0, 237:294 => 0.56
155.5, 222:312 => 0.94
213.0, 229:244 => 0.95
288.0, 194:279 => 0.78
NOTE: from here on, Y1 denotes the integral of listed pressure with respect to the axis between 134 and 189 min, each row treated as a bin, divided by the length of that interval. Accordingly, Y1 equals 16.5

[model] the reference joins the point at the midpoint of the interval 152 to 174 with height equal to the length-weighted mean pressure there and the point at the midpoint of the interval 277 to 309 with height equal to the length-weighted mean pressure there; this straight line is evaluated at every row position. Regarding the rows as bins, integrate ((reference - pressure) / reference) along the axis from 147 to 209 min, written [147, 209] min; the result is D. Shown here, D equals -4 min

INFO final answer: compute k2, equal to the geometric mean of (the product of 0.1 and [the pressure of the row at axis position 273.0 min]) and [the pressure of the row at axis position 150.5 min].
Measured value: 5.2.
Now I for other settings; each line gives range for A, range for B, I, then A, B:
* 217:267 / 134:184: 304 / 18.4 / 16.5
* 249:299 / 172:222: 289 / 16.8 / 17.2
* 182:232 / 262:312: 254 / 17.6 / 14.5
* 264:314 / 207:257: 256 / 14.1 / 18.2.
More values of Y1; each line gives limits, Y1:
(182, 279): 17.8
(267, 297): 15.6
